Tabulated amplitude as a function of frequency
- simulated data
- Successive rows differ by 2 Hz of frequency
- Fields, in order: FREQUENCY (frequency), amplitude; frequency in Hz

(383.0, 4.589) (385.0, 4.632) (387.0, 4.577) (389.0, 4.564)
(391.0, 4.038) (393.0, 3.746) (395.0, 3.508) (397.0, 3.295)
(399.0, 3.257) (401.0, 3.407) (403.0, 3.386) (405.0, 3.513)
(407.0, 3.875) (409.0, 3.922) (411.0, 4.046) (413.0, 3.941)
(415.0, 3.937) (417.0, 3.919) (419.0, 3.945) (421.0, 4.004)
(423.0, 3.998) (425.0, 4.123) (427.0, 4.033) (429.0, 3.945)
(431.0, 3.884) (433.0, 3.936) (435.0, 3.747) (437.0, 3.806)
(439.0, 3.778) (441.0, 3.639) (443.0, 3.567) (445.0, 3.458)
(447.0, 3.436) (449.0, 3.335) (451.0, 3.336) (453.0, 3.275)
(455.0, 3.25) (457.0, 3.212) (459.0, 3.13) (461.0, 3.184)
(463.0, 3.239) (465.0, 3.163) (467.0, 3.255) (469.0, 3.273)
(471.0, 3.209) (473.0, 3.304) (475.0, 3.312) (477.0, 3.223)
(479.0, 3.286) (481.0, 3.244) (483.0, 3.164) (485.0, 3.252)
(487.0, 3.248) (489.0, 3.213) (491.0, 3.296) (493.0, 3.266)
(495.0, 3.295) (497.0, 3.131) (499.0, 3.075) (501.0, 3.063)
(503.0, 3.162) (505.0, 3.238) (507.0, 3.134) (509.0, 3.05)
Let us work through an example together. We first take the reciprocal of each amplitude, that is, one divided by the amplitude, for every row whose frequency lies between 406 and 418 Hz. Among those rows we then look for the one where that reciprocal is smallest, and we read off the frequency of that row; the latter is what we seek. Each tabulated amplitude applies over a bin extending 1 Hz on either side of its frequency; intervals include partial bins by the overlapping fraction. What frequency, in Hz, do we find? 411.0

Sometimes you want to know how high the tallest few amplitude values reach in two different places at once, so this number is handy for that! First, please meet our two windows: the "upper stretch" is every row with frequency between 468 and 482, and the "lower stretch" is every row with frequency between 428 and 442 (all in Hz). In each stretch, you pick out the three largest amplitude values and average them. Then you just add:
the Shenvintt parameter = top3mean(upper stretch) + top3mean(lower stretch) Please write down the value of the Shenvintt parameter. 7.2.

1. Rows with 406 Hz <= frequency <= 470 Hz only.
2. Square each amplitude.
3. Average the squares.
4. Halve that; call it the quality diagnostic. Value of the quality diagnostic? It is 6.7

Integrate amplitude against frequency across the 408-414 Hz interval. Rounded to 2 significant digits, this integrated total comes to 24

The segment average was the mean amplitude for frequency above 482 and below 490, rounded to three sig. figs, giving 3.22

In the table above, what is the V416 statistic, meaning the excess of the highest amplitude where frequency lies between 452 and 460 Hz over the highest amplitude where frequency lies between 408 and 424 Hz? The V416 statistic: -0.77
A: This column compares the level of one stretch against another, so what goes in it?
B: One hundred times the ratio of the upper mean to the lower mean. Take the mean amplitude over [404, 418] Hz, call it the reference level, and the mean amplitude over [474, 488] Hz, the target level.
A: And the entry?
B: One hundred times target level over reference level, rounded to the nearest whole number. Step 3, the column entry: 84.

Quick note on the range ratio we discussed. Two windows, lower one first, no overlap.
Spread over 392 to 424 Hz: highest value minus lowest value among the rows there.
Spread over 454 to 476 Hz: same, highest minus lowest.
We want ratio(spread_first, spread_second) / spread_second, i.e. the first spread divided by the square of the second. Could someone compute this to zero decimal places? 24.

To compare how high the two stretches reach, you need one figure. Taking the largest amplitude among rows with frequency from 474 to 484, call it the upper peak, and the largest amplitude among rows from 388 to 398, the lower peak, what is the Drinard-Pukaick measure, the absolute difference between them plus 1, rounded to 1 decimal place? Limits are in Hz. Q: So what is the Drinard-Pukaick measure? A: 2.3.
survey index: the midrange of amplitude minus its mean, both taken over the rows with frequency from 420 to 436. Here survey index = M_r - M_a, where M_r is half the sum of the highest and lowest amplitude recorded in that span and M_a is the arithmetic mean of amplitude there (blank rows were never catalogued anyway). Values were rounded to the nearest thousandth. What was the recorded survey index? -0.024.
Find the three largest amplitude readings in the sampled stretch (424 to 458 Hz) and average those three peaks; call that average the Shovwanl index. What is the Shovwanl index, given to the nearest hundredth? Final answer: 4.03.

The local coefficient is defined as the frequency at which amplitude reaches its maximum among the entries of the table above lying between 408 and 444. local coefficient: 425.0 Hz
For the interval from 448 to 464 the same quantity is 451.0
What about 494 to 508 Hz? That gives 495.0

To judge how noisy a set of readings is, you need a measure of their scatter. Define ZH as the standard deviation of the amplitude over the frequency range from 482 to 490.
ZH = 0.04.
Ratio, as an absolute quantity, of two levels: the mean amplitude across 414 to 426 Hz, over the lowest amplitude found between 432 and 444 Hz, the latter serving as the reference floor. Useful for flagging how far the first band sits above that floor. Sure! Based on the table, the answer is 1.12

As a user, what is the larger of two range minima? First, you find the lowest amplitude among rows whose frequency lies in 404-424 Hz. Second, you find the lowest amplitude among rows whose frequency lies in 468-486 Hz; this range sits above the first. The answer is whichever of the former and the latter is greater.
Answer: 3.5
